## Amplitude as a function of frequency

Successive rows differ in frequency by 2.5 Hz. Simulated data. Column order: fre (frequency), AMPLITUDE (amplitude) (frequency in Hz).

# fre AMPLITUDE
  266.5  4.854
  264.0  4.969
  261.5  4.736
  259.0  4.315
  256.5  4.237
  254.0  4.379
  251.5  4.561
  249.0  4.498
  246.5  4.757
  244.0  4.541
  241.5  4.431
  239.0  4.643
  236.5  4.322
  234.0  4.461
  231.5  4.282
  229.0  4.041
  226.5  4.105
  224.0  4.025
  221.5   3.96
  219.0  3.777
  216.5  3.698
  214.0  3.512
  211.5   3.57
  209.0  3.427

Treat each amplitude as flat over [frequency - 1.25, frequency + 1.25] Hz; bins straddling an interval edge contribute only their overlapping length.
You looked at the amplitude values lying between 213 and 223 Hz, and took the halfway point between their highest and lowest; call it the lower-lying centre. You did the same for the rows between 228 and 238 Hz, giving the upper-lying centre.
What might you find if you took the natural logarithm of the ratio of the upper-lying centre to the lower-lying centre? 0.13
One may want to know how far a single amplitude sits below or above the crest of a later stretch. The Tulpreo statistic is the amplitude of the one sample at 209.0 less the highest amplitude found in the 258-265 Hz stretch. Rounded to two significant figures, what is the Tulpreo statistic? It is -1.5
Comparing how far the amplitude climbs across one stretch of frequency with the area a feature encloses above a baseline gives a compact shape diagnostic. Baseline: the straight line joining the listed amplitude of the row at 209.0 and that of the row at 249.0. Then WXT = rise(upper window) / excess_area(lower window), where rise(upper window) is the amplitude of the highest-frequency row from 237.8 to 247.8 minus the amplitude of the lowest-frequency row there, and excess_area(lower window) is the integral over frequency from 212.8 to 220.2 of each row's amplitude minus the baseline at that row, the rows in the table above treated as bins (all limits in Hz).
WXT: 0.4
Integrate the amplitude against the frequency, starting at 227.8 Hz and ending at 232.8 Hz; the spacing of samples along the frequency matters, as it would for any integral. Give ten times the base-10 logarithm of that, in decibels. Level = 13.2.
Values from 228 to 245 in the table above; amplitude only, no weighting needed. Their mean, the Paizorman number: 4.4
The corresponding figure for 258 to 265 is 4.7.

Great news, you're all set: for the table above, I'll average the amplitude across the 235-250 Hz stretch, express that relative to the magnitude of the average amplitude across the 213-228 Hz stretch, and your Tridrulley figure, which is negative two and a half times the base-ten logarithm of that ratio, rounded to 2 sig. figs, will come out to -0.18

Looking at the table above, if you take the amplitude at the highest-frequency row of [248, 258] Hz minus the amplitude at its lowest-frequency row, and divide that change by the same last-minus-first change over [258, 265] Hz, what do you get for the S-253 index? 0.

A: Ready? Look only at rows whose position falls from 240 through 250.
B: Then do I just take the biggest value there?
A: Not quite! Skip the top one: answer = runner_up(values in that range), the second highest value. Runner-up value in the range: 4.541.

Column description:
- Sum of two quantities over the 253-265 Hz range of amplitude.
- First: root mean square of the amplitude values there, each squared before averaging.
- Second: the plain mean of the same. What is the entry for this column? 9.06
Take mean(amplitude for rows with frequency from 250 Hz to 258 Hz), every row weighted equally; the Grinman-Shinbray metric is 4.39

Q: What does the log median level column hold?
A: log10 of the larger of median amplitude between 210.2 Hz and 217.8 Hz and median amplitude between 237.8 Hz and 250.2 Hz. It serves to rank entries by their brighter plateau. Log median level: 0.657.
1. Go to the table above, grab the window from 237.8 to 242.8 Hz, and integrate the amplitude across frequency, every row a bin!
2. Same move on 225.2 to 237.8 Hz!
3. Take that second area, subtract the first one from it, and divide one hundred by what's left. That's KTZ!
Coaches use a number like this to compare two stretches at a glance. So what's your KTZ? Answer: 3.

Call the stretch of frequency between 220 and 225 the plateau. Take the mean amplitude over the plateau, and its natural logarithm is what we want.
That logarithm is 1.38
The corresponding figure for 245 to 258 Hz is 1.50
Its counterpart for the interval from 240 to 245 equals 1.50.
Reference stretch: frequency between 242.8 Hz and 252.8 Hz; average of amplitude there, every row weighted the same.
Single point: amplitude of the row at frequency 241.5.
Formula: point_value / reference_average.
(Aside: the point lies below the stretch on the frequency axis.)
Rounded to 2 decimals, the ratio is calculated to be 0.97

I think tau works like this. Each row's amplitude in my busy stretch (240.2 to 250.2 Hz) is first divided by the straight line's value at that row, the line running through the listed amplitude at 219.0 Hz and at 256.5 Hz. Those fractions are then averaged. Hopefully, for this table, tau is 1.11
